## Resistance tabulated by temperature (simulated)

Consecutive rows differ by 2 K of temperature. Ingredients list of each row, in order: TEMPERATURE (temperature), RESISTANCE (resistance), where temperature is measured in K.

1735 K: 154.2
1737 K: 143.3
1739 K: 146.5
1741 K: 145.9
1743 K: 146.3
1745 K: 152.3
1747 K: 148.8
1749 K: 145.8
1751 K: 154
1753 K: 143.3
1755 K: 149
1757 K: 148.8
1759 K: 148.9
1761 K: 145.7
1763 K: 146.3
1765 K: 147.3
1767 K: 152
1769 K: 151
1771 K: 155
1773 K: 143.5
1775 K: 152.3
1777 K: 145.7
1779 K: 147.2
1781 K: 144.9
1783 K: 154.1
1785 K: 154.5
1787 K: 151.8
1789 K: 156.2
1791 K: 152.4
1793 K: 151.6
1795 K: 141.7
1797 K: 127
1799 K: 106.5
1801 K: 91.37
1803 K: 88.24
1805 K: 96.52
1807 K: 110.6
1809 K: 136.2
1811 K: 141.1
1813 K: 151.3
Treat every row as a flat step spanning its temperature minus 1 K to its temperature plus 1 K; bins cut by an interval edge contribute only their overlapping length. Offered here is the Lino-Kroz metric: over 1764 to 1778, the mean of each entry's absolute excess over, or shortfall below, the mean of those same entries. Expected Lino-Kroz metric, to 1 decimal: 3.5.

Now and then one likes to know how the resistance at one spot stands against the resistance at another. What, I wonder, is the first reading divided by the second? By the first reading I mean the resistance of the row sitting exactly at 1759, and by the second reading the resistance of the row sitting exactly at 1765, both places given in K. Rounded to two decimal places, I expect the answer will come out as 1.01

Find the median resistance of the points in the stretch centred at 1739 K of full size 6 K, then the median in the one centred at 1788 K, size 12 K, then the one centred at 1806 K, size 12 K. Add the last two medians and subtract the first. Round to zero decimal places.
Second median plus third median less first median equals 111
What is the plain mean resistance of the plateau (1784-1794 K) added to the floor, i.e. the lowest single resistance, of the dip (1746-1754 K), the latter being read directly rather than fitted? 297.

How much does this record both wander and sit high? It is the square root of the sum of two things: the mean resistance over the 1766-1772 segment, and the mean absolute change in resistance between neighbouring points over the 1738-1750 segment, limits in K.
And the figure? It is 12.5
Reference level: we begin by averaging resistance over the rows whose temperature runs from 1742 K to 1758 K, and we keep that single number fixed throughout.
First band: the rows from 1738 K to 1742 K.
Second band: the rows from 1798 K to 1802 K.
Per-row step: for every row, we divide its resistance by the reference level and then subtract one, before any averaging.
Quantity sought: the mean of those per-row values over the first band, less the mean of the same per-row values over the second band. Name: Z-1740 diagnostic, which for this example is 0.32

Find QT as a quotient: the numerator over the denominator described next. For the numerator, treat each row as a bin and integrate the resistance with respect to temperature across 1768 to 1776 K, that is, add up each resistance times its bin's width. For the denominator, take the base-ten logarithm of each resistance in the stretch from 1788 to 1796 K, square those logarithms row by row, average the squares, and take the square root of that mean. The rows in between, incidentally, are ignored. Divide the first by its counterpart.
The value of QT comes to 552.8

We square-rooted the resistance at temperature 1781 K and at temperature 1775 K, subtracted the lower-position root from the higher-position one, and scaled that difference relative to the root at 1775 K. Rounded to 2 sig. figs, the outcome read -0.025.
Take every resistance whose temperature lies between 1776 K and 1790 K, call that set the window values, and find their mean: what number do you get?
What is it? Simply 151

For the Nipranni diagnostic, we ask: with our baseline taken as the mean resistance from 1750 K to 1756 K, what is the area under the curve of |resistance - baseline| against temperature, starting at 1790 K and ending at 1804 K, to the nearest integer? 391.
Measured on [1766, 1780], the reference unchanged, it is 50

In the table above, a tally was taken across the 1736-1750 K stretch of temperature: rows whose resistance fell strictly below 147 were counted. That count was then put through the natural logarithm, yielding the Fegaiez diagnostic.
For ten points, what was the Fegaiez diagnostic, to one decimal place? 1.6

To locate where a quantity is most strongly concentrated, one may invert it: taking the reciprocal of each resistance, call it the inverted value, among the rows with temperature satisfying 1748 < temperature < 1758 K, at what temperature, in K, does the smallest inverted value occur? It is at 1751 K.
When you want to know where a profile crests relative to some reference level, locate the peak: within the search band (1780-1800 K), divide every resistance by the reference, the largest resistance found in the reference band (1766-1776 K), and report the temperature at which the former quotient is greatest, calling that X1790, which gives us 1789 K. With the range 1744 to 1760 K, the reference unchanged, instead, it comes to 1751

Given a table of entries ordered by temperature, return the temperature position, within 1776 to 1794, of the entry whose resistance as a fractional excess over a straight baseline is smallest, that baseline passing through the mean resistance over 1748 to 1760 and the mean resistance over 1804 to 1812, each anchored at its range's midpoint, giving 1777 K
